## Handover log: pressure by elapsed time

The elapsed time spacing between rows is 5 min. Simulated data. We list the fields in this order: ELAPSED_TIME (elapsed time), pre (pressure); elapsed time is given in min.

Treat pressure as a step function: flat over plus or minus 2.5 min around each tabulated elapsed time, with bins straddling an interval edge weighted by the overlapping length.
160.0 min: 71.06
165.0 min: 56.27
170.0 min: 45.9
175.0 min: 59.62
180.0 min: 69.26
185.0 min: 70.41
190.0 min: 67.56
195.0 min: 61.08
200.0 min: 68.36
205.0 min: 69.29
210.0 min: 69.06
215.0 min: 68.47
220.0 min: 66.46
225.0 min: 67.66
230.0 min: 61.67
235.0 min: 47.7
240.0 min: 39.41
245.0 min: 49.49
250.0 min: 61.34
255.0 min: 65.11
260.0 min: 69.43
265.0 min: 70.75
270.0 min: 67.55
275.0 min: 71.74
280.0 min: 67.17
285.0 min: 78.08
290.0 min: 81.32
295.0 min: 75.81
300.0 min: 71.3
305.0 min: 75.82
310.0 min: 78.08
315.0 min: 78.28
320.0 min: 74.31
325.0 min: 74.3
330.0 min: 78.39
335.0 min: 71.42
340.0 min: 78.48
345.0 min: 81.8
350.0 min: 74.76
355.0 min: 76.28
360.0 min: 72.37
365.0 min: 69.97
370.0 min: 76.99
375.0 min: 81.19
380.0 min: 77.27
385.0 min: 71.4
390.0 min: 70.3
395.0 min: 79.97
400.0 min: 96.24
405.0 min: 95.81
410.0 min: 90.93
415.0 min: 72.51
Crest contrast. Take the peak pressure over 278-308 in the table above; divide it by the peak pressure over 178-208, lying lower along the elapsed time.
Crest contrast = 1.15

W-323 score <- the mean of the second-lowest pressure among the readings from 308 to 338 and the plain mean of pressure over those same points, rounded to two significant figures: 75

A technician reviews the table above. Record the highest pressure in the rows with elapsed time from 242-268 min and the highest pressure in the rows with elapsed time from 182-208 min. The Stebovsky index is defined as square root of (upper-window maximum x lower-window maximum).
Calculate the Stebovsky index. 71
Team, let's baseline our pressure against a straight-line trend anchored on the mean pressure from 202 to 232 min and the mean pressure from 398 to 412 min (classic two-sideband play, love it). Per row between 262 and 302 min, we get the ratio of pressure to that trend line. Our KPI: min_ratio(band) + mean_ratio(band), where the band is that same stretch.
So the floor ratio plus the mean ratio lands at 1.83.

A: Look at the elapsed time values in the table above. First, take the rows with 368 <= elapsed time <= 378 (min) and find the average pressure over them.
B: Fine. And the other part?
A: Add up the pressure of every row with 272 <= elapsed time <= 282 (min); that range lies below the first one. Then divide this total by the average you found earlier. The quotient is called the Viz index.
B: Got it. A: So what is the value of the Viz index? 1.76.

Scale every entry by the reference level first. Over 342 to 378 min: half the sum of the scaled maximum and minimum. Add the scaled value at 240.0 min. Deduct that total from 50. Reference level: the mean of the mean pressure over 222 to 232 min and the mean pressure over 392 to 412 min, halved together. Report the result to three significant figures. 48.5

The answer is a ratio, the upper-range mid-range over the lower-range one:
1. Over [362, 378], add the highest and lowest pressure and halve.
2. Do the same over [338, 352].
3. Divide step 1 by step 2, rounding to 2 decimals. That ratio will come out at 0.97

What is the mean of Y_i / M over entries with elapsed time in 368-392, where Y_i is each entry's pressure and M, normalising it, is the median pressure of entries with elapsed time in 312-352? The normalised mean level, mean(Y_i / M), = 0.99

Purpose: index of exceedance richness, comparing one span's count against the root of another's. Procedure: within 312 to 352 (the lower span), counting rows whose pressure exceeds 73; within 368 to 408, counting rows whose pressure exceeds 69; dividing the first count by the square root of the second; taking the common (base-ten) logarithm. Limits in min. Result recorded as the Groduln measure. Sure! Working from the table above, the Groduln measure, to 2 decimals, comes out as 0.39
